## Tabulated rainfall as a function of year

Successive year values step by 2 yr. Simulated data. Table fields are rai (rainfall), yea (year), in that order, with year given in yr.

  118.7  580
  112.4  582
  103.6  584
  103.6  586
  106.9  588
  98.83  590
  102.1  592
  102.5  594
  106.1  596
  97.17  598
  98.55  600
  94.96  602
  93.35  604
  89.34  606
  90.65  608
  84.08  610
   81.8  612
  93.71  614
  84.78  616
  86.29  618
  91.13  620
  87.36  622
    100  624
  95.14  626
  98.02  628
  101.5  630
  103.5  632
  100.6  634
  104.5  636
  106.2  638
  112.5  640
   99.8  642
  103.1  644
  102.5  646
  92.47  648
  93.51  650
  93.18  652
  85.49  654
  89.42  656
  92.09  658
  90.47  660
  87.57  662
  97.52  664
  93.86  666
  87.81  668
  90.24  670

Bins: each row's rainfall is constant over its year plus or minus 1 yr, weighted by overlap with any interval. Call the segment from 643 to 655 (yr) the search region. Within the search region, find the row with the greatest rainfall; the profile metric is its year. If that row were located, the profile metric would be 644 yr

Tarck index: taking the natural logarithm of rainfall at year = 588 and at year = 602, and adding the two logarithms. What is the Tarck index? 9.23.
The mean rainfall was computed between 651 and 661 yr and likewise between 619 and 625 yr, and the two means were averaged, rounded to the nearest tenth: 91.5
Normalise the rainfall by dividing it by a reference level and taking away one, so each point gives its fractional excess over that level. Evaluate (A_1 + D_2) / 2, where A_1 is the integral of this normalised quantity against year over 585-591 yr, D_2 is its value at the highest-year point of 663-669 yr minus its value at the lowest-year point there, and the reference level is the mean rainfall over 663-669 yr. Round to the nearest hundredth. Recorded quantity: 0.27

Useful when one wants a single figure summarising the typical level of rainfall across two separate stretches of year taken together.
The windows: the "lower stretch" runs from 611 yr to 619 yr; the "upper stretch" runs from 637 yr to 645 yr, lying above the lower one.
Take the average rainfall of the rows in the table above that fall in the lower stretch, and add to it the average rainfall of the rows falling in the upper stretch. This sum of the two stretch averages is 192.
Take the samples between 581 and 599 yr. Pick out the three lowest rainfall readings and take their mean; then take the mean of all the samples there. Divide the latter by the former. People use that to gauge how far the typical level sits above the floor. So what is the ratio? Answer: 1.043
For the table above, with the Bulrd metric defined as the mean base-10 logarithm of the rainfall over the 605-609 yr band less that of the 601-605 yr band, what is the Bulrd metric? -0.02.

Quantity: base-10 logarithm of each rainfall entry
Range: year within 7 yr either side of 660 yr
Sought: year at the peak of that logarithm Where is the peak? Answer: 664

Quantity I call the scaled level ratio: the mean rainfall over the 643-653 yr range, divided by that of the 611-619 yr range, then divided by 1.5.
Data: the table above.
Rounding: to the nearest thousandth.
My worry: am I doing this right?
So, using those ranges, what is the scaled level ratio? 0.746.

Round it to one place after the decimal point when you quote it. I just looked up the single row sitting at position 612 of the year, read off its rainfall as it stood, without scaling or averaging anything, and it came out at 81.8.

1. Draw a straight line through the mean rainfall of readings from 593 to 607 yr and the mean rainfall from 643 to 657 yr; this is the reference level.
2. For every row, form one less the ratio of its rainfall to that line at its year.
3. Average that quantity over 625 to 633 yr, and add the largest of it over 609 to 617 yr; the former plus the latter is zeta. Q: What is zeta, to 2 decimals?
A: 0.11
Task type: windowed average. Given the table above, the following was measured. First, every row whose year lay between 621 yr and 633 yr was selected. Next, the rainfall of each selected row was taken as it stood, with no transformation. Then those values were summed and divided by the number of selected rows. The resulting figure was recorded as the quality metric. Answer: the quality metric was 98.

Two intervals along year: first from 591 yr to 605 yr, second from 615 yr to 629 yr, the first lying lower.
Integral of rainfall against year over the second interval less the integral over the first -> -104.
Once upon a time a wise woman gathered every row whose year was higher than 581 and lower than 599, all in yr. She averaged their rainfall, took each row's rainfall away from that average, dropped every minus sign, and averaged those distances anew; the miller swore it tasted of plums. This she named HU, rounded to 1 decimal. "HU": 3.2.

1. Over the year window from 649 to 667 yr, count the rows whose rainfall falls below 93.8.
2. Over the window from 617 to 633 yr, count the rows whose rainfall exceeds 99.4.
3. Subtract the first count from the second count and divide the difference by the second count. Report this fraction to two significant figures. -1.3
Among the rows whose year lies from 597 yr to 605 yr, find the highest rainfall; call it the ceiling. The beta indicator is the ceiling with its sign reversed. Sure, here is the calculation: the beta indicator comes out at -99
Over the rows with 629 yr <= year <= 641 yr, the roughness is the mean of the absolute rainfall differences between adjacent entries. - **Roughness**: 3.4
